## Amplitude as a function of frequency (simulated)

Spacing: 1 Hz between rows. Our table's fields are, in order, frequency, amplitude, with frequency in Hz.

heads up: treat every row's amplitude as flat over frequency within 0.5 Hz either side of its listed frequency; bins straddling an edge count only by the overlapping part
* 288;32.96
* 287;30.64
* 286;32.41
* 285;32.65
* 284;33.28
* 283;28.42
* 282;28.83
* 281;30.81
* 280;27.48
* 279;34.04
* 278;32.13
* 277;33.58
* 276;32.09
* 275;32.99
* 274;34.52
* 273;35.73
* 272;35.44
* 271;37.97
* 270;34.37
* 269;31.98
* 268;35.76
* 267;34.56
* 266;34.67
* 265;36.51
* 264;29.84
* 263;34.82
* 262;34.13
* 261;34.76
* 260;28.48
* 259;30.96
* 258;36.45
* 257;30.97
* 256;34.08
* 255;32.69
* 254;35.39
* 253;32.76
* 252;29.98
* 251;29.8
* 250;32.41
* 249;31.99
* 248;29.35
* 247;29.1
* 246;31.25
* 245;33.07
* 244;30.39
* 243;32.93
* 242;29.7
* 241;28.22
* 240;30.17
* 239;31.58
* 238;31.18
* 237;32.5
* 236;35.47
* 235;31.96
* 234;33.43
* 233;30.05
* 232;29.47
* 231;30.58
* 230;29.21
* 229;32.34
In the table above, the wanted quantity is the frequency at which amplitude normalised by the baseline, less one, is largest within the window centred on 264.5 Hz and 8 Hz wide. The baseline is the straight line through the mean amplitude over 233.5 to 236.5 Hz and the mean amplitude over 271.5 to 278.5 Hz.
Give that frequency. 265 Hz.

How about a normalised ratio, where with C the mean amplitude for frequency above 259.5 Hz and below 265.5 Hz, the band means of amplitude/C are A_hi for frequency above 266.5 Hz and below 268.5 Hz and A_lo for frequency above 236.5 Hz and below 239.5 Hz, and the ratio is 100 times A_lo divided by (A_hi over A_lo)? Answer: 87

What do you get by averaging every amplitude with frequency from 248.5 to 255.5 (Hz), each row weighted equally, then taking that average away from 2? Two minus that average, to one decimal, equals -30.1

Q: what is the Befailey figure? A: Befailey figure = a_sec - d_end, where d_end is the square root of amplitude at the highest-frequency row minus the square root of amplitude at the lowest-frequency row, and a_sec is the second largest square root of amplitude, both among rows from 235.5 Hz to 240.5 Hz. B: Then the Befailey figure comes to 6.2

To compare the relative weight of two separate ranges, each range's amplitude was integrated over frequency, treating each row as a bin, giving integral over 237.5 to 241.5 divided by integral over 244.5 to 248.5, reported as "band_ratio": 0.99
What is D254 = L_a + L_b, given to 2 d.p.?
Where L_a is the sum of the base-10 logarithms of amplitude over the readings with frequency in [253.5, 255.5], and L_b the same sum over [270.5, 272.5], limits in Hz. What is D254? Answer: 6.19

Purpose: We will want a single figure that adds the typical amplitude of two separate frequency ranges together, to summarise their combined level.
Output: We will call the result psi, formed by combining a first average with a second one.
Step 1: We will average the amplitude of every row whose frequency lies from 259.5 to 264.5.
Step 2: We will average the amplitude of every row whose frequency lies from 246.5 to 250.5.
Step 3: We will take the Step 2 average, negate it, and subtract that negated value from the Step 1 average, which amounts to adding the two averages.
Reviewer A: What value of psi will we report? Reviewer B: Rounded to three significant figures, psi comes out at 63.1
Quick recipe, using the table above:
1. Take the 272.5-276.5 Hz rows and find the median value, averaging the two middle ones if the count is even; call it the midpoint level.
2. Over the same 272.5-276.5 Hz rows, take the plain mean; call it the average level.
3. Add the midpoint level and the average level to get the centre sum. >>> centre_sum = 68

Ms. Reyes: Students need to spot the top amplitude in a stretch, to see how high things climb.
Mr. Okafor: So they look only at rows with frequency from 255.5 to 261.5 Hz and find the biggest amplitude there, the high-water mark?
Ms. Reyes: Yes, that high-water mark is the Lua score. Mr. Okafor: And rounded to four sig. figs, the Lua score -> 36.45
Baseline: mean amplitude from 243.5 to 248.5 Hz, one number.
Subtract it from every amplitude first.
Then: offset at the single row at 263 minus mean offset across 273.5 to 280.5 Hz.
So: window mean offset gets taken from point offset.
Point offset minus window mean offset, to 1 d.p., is 2.4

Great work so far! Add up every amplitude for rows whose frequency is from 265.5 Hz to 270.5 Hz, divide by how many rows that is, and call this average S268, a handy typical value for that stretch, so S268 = 34.3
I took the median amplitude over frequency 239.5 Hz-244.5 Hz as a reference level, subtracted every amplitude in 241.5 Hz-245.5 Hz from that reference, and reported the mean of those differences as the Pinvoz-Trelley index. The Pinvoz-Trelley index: -1.4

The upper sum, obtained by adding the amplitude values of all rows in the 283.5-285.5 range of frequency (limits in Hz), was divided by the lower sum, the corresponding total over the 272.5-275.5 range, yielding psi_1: 0.64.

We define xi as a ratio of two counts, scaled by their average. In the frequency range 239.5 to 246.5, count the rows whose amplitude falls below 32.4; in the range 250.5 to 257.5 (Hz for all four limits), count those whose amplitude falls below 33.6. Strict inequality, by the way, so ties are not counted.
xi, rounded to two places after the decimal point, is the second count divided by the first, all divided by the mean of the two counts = 0.20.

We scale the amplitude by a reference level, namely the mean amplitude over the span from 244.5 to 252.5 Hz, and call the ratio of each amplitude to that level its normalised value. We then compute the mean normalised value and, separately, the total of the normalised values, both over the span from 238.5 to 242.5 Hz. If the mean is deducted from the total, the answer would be 2.91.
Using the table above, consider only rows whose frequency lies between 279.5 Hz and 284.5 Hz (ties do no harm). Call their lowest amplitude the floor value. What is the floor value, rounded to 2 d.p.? 27.48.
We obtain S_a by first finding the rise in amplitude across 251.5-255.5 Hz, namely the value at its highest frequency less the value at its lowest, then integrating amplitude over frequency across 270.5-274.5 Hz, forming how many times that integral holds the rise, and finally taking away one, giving 52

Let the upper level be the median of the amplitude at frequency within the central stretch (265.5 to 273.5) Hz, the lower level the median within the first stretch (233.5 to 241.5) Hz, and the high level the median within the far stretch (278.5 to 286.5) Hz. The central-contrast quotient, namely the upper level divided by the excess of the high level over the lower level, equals -219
